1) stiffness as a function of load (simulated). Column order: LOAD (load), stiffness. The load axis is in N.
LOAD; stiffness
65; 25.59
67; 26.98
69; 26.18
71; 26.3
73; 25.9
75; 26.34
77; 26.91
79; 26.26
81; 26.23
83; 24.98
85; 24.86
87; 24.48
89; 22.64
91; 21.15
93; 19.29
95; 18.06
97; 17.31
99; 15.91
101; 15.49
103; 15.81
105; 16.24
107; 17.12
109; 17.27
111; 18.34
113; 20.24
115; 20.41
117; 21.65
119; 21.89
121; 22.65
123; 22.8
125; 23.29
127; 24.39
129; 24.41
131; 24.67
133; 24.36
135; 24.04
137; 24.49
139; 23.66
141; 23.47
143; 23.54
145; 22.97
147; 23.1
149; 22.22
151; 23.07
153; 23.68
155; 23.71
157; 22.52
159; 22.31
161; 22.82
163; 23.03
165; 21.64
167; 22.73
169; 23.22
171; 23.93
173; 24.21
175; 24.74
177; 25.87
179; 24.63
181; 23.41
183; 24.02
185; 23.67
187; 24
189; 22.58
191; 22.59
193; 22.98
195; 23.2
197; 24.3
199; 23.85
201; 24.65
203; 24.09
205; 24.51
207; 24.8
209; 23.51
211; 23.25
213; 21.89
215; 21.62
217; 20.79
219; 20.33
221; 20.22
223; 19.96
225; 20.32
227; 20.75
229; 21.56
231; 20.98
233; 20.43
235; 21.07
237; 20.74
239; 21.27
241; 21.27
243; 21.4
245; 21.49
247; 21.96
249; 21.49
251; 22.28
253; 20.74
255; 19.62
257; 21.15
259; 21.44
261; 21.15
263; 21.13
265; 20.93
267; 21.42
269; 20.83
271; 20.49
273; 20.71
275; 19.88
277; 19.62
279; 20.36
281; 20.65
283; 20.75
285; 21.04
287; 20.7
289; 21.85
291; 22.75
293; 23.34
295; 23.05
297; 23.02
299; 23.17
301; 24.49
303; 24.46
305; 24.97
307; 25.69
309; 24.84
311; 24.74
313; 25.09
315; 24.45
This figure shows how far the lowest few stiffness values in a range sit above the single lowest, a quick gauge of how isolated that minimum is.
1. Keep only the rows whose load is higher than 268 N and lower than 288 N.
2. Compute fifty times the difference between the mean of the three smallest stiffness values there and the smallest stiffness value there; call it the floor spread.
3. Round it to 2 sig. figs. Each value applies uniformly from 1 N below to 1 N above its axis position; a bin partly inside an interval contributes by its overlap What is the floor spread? 17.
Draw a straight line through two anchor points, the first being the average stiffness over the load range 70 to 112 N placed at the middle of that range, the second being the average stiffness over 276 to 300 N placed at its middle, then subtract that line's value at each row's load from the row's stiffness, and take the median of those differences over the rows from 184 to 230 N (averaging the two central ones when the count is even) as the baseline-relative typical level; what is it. 1.49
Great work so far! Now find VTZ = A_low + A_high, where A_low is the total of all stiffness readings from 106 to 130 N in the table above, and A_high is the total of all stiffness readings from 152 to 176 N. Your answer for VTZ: 533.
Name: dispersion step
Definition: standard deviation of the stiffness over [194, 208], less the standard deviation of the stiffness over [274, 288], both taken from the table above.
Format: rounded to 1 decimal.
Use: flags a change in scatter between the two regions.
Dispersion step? 0.0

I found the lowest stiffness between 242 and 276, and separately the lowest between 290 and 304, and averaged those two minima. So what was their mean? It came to 21.2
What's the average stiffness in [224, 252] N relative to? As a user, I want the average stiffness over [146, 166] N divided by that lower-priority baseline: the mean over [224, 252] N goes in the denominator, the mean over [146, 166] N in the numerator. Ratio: 1.08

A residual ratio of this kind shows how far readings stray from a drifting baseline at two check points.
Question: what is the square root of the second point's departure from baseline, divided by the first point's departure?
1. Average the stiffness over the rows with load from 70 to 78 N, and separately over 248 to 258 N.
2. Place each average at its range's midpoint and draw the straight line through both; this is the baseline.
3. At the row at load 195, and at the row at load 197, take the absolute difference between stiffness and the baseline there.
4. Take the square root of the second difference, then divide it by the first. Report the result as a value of 3.0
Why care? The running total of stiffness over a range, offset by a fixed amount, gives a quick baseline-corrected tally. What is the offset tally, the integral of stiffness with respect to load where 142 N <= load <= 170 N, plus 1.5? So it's 643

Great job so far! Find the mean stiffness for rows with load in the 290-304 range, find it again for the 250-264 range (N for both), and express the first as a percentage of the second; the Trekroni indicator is 111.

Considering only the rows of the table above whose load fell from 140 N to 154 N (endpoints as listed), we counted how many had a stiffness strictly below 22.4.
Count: 1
